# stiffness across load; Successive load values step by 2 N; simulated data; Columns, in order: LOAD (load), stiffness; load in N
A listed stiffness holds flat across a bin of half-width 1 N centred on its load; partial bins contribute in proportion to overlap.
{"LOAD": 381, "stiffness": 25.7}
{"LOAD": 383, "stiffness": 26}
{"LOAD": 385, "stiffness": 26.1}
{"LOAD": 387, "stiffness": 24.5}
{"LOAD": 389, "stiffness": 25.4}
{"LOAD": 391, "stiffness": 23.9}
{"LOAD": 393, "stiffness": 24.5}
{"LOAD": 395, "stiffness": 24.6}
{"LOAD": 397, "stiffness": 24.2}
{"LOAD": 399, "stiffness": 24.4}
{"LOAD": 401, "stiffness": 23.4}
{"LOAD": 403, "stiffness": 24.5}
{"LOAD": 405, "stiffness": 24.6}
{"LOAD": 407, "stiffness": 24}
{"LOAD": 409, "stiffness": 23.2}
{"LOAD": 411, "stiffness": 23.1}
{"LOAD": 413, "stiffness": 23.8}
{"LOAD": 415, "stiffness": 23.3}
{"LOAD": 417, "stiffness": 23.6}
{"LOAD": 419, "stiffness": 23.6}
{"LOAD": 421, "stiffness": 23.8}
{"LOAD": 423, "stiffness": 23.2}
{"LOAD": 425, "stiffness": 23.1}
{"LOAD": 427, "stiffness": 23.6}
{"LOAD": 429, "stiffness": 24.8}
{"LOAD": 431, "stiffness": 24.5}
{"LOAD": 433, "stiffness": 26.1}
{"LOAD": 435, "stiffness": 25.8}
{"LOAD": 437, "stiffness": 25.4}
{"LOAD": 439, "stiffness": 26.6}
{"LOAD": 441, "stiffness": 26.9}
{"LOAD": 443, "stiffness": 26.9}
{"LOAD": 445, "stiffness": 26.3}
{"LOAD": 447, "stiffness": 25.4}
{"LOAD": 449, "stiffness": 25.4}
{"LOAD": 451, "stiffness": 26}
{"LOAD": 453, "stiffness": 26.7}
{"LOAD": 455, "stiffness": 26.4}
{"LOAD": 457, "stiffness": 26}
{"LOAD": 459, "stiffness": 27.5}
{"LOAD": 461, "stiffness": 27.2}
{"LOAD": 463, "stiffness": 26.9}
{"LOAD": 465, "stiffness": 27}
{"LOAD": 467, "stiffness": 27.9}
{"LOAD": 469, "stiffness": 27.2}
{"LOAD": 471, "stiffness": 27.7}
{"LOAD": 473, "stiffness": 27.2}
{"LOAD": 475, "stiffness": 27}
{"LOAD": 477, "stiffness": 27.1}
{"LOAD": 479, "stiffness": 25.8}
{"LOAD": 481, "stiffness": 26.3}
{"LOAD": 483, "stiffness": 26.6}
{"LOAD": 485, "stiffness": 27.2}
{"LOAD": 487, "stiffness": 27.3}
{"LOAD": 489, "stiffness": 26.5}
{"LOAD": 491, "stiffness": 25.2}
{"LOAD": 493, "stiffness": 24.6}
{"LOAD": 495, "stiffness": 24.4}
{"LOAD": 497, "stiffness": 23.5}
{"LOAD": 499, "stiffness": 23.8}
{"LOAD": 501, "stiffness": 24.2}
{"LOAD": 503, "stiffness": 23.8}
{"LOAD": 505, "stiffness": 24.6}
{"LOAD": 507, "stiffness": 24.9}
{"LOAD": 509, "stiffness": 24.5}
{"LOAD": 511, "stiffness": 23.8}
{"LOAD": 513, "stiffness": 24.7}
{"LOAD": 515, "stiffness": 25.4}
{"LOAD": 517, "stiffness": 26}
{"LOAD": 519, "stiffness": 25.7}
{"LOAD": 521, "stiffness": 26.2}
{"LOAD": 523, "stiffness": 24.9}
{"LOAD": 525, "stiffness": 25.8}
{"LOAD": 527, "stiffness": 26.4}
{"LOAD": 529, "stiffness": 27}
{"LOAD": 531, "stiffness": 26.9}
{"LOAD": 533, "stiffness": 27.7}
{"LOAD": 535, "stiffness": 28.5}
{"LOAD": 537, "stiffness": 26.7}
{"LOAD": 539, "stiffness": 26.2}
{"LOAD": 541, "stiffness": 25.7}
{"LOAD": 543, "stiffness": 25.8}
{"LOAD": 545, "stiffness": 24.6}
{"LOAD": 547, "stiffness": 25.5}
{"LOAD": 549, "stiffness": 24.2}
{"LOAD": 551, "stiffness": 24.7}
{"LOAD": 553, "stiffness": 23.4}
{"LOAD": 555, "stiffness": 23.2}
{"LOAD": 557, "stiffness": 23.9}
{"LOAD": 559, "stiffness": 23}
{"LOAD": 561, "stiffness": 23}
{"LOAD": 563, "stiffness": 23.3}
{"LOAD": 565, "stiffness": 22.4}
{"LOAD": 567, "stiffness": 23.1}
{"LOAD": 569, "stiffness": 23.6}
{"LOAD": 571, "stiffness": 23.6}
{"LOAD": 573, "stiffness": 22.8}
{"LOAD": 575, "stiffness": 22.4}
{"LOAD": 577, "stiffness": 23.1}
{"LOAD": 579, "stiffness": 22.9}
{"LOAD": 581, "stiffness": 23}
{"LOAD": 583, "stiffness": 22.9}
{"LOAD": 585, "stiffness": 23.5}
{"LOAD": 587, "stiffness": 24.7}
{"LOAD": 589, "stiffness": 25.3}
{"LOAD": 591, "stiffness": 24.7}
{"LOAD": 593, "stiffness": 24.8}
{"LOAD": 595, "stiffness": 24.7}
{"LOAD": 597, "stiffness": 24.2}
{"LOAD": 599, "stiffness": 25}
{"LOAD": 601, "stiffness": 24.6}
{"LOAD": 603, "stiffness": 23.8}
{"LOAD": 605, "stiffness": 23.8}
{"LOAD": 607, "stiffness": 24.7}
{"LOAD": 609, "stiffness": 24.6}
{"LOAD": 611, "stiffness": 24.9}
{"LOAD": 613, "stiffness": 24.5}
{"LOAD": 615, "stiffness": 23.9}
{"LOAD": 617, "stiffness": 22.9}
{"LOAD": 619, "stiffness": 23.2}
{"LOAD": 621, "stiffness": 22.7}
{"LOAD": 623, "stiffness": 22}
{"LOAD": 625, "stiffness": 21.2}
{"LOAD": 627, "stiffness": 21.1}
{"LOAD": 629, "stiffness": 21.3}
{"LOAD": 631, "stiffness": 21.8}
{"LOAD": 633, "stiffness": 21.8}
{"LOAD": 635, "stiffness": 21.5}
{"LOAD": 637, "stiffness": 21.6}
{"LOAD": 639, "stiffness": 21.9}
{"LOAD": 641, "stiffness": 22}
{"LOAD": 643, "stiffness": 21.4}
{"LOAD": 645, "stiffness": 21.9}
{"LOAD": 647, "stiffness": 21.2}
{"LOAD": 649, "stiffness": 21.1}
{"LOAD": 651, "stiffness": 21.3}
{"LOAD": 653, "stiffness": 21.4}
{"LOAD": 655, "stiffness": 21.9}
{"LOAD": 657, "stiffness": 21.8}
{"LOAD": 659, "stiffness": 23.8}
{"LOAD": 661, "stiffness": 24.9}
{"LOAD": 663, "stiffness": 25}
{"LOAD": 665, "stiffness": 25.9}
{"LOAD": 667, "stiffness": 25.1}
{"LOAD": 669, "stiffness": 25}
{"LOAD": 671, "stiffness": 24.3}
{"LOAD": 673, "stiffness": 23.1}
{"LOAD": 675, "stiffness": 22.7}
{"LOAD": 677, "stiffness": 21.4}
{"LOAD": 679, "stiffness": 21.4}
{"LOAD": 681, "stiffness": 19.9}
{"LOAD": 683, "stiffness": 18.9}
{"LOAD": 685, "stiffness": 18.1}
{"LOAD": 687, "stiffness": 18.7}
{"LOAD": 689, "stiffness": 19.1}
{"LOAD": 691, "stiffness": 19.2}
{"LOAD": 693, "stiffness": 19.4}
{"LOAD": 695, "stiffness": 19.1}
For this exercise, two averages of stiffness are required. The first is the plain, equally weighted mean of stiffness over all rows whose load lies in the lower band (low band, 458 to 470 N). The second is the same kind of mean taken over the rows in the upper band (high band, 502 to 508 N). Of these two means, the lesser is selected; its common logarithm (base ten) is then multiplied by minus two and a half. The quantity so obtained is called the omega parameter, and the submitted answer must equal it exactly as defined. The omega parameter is -3.47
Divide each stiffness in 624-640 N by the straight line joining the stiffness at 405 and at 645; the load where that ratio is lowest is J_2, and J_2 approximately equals 627 N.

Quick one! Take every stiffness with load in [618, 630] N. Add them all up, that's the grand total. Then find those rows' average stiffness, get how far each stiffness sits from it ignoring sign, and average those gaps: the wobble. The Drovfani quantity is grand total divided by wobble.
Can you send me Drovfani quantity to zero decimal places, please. 183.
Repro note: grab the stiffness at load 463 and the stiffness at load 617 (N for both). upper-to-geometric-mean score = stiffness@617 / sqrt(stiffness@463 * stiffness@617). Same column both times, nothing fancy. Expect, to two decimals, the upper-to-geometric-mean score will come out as 0.92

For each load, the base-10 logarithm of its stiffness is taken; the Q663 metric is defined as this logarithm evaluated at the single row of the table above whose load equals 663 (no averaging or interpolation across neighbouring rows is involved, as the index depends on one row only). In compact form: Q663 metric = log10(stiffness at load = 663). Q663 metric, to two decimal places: 1.40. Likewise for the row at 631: 1.34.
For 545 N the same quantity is 1.39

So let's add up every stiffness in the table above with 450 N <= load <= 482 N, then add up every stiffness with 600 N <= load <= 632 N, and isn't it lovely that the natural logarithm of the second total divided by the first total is -0.15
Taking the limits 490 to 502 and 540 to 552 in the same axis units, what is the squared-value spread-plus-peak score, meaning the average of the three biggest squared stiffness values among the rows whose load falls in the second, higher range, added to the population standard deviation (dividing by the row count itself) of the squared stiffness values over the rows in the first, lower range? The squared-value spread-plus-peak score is 686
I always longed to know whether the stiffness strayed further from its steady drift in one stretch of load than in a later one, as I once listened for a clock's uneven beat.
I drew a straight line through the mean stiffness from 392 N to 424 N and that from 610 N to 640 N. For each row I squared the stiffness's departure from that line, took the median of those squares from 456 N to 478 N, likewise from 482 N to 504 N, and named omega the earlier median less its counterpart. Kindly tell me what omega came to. 12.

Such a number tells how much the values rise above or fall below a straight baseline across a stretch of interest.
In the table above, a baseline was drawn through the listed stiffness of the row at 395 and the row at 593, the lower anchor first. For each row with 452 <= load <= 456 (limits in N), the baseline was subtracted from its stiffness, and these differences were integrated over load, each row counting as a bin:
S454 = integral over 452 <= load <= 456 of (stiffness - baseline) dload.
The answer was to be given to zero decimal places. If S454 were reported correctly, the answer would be 8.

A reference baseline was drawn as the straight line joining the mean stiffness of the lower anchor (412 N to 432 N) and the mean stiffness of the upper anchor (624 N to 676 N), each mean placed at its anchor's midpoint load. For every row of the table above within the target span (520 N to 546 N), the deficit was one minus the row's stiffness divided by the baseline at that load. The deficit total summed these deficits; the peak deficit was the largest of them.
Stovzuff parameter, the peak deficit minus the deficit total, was 1.7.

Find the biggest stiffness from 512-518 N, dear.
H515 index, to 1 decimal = 26.0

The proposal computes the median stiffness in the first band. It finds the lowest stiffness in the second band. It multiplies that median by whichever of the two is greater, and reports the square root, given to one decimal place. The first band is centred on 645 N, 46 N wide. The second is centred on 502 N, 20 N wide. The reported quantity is 22.6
